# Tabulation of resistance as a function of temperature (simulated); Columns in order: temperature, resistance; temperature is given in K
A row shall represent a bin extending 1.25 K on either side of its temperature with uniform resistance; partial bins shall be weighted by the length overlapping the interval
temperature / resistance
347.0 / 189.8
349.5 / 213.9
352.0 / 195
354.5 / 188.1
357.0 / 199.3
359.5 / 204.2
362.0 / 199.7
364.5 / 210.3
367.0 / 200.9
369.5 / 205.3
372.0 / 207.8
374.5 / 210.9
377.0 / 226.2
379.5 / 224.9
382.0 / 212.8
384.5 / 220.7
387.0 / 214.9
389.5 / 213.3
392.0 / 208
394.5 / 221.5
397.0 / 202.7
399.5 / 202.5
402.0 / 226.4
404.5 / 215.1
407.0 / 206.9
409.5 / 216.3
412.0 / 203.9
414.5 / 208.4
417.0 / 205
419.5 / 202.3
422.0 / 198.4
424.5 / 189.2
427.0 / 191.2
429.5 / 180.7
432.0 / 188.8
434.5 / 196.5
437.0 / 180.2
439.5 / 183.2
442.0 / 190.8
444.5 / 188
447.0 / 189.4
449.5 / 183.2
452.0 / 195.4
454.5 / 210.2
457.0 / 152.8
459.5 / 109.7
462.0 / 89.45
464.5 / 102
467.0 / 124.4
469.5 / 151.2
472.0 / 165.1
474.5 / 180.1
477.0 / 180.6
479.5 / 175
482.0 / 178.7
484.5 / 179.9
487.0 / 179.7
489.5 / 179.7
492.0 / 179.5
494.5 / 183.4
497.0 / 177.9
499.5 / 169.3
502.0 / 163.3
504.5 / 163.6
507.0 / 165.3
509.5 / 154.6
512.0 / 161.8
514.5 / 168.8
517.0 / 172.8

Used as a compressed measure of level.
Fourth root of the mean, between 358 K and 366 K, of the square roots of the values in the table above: 1.945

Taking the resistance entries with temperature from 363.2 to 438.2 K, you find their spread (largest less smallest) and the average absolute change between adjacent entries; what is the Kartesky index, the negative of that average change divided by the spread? -0.175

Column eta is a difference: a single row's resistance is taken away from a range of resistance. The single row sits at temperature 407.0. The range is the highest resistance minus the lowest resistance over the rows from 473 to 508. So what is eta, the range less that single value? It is -187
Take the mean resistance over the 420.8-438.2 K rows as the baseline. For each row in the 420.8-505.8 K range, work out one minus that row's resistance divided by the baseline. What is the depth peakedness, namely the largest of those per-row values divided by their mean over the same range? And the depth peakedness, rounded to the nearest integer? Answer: 6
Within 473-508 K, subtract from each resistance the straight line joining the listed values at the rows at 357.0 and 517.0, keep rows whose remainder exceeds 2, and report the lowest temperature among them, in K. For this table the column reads 489.5 K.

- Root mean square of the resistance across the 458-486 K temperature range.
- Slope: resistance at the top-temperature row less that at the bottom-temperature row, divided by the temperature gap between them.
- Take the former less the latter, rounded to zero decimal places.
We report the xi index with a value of 150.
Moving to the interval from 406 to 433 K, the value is 200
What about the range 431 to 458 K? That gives 189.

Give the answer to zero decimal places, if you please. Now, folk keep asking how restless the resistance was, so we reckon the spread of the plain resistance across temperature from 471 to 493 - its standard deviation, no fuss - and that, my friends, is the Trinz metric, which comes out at 5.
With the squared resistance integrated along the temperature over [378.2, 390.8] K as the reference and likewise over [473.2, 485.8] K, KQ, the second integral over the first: 0.68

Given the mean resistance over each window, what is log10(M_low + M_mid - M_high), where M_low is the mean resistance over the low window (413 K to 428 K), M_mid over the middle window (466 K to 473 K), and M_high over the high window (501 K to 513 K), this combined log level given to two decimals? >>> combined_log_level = 2.27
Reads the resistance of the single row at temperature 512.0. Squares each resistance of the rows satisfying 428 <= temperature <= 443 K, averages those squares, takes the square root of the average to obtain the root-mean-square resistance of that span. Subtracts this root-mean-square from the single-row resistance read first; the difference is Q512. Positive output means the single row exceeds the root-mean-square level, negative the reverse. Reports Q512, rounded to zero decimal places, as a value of -25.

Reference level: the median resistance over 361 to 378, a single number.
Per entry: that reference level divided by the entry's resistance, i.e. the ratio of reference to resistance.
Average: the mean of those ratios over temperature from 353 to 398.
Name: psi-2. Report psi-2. 0.99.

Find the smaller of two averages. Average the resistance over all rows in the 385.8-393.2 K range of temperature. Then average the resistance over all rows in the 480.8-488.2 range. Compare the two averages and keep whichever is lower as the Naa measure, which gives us 179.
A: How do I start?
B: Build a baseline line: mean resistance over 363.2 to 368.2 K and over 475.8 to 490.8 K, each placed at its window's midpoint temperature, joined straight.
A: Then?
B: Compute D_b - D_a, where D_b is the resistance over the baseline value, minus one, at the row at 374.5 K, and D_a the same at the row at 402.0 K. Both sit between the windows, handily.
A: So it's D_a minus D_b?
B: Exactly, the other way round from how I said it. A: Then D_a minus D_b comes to 0.11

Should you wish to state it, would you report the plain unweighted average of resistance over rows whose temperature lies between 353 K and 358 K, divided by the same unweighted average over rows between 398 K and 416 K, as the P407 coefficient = 0.92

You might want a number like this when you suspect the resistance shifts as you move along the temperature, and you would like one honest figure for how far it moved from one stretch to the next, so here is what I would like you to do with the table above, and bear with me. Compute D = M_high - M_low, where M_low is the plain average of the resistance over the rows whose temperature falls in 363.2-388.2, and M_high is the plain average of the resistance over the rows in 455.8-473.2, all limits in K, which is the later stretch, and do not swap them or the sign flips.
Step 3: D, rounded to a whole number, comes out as -86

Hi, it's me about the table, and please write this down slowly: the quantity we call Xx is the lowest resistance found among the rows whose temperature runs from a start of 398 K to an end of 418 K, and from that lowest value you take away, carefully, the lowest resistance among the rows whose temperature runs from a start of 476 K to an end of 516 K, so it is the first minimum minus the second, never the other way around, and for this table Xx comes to 48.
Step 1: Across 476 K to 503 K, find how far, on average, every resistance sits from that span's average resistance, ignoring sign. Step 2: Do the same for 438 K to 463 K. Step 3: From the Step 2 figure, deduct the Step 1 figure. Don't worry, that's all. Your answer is 27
